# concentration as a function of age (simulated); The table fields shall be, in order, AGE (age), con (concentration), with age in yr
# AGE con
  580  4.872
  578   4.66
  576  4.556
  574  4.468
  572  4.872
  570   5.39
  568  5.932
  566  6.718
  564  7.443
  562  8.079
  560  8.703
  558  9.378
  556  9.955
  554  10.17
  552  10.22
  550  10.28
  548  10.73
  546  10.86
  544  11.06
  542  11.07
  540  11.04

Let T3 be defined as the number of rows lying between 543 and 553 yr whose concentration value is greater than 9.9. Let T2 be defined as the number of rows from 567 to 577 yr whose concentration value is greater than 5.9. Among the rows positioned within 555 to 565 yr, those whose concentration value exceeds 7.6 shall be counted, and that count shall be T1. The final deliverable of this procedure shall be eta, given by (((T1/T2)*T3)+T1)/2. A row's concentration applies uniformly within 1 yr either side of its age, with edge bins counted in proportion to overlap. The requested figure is 12.0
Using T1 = 4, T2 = 1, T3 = 5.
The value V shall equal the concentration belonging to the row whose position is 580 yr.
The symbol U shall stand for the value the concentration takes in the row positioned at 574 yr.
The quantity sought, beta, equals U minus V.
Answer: 0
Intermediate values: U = 4.468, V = 4.872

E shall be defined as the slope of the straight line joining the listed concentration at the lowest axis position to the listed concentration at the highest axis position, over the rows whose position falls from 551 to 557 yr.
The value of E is -0.07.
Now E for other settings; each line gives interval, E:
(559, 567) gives -0.33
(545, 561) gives -0.15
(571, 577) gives -0.08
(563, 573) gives -0.32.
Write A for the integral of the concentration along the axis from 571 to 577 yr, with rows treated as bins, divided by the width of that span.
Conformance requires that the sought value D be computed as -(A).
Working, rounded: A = 4.6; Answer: -5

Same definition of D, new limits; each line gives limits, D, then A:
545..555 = -10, 10.5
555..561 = -9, 9.3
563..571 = -6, 6.4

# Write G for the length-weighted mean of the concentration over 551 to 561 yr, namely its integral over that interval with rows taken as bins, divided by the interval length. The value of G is 10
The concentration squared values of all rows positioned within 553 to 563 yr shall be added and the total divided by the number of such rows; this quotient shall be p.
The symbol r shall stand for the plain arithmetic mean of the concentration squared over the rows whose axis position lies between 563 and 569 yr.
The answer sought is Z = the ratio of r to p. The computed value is 0.5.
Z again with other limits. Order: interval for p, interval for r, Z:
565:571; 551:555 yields 2.9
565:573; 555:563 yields 2.5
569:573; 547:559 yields 3.9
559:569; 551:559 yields 1.8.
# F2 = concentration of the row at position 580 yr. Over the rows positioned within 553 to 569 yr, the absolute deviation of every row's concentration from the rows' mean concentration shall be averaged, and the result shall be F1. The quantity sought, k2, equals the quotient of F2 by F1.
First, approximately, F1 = 1.3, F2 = 4.872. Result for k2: 3.9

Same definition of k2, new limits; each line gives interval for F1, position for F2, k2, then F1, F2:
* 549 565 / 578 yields 5.2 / 0.9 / 4.66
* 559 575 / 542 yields 8.6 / 1.3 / 11.07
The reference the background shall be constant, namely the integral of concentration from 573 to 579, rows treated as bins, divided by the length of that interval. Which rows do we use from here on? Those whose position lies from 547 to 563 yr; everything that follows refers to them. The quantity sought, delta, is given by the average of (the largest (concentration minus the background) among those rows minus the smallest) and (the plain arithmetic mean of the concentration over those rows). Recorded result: 6.17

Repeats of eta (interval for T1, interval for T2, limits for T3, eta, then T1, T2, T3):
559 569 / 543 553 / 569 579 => 1.0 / 2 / 5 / 0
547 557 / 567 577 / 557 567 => 2.5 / 5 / 1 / 0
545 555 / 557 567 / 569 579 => 2.5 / 5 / 5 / 0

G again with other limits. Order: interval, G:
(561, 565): 8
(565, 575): 5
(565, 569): 6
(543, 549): 11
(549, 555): 10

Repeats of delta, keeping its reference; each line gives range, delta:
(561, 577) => 4.77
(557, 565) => 5.17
